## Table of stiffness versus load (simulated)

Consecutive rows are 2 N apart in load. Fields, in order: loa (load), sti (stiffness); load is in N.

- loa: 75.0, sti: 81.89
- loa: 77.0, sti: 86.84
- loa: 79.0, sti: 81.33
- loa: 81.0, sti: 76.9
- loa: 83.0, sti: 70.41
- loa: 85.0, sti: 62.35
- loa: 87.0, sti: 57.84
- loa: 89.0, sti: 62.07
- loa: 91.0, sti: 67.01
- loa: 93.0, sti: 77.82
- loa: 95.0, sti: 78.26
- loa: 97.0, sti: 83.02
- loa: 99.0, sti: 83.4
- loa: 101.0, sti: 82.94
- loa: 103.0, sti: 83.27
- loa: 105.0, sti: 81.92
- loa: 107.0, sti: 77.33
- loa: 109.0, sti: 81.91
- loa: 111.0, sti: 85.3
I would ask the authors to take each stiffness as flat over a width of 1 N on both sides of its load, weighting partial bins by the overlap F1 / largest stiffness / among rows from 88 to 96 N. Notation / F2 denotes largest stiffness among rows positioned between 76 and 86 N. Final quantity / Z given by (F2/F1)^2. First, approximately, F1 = 78.26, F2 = 86.84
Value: 1.23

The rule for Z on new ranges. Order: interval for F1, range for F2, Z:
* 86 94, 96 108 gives 1.15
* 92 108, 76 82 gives 1.08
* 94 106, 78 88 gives 0.95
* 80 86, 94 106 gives 1.18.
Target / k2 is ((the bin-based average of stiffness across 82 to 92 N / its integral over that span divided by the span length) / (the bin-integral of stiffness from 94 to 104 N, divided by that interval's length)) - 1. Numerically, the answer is -0.22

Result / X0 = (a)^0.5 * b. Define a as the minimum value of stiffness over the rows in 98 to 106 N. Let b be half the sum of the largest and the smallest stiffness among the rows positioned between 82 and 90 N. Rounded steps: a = 81.92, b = 64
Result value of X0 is 580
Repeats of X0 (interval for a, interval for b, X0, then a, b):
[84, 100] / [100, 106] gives 628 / 57.84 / 83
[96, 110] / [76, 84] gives 691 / 77.33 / 79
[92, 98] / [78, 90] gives 614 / 77.82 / 70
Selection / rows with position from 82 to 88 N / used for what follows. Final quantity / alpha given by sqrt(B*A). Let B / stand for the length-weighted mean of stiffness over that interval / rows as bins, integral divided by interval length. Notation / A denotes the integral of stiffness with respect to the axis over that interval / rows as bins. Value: 156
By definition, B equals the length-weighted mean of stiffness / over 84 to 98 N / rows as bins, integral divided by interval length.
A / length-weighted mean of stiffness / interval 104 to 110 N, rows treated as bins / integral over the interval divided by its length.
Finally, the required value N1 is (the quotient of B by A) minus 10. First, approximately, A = 80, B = 70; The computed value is -9.13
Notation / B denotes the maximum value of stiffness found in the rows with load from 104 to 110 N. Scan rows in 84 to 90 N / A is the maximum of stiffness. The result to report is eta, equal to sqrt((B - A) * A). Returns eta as 35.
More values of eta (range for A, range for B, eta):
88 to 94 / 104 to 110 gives 18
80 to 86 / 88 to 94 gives 8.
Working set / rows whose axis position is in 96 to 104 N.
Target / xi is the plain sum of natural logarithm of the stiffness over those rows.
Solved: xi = 17.7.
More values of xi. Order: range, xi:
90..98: 17.3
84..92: 16.5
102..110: 17.6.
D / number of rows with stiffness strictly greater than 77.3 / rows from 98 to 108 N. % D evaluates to 5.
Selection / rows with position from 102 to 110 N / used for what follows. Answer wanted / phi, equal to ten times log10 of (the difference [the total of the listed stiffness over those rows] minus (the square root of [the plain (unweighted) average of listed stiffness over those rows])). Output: 25.0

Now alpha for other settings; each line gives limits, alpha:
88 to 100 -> 261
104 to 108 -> 159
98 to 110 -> 283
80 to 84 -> 147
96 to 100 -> 166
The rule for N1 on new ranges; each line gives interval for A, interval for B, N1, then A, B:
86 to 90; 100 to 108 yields -8.64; 60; 81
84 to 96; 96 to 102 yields -8.77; 68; 83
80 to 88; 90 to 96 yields -8.89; 67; 74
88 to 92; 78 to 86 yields -8.87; 65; 73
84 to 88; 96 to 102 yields -8.62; 60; 83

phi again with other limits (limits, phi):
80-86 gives 23.0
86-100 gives 27.0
